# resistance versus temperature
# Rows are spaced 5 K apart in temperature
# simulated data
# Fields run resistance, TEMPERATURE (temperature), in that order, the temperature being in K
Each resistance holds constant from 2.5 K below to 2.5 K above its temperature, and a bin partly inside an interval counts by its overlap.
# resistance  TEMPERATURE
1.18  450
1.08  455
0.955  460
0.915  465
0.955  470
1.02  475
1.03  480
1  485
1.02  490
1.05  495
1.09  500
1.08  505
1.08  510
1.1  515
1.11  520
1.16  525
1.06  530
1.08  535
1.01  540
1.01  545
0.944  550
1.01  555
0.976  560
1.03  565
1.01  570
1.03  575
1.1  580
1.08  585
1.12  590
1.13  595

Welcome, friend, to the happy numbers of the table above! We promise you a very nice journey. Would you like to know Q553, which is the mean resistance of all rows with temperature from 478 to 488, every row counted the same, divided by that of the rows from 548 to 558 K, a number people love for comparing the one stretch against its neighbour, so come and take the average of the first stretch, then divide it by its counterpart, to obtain 1.04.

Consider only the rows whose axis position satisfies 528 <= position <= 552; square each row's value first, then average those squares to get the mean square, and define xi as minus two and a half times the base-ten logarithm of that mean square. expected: -0.05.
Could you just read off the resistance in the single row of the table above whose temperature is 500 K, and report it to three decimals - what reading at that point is 1.090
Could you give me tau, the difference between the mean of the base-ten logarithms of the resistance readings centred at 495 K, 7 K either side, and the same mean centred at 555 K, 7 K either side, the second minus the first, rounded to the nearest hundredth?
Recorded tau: -0.03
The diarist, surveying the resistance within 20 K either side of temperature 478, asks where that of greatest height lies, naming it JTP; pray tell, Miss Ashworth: 495 K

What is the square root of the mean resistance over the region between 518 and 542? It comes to 1.04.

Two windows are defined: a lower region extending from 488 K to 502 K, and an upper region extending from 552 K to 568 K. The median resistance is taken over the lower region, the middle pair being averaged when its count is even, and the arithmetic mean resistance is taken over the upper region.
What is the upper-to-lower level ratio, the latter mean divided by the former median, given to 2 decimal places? 0.96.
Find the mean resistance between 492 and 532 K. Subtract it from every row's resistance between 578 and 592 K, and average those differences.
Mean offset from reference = 0.009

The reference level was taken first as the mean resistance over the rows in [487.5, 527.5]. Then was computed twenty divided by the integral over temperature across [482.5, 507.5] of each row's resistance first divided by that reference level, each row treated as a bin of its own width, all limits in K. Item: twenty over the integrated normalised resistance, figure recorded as 0.829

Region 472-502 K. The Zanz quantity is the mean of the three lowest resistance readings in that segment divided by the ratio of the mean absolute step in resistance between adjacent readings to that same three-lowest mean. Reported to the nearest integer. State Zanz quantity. 39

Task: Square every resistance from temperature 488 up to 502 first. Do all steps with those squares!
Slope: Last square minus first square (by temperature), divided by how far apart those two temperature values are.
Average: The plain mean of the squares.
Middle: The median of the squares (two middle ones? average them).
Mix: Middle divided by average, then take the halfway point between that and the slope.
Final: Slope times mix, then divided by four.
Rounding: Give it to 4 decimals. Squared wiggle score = 0.0019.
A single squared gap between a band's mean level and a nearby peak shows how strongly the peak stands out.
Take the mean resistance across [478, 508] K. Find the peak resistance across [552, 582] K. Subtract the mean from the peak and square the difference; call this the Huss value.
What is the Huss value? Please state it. 0.003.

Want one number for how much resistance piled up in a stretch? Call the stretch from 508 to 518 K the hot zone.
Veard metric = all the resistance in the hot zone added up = 2.2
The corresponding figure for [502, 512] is 2.2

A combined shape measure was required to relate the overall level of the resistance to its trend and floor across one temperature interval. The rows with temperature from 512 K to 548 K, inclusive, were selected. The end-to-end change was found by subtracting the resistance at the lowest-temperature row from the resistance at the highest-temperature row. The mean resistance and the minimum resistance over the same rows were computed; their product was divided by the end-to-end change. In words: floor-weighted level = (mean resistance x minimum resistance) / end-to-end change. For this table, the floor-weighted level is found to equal -12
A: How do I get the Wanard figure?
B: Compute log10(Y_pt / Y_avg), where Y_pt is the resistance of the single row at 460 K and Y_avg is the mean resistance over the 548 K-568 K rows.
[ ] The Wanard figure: -0.02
